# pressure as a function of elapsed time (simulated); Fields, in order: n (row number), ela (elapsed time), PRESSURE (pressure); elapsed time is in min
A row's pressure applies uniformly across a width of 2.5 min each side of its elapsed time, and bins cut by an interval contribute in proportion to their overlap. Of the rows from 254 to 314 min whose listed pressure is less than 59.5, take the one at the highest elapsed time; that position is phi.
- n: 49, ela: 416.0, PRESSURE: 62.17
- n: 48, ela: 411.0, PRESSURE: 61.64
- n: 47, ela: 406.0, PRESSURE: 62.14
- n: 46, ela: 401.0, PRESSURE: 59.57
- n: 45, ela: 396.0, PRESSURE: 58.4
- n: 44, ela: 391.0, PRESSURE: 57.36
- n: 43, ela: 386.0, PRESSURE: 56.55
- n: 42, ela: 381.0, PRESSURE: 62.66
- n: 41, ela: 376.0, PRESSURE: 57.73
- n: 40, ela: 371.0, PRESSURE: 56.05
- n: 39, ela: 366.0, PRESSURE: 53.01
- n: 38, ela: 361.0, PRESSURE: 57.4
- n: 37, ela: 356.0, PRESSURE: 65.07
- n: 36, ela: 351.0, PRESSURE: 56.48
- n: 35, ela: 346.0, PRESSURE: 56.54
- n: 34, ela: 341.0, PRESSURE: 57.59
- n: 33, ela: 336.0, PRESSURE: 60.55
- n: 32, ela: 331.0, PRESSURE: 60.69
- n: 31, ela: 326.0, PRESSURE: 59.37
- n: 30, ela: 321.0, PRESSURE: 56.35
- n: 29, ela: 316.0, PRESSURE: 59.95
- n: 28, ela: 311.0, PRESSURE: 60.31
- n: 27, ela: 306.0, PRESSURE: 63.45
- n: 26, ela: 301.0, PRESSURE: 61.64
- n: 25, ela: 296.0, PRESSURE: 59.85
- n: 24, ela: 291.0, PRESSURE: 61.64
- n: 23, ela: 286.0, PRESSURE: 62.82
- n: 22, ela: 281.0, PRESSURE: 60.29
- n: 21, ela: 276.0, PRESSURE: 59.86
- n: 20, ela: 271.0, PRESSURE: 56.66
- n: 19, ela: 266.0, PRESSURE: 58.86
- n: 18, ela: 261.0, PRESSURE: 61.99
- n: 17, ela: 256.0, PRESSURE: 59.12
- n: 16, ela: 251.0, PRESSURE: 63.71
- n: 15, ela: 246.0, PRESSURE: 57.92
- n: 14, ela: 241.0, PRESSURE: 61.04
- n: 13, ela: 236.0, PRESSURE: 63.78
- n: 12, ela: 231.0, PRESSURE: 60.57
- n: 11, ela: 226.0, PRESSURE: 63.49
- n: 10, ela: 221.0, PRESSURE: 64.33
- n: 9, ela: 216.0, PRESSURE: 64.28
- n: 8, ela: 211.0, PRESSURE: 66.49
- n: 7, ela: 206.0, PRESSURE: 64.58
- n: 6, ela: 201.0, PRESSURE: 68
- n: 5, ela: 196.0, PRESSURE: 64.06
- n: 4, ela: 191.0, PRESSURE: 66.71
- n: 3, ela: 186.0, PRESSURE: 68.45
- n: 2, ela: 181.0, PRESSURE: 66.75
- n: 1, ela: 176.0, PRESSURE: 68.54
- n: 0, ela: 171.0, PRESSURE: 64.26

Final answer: 271.0 min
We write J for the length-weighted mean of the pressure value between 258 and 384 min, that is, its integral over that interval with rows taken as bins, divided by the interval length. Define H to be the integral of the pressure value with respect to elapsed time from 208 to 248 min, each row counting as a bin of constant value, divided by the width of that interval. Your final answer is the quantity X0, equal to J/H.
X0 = 0.95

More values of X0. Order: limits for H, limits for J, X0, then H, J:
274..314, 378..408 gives 0.97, 61.2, 59.4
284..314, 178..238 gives 1.06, 61.6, 65.2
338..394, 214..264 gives 1.07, 57.9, 62.0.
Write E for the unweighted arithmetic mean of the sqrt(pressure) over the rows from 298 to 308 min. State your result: 7.91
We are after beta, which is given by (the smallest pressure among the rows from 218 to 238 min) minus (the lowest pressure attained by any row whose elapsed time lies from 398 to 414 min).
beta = 1.0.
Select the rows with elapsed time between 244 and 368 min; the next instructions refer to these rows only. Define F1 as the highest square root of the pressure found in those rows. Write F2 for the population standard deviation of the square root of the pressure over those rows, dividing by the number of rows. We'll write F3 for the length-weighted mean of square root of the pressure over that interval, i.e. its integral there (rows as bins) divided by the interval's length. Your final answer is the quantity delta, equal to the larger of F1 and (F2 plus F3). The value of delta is 8.067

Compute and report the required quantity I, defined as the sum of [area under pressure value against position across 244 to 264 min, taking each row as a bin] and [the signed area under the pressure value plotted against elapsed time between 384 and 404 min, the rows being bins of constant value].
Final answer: 2376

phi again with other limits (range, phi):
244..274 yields 271.0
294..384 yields 376.0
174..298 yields 271.0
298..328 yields 326.0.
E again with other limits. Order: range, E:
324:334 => 7.75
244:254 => 7.80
